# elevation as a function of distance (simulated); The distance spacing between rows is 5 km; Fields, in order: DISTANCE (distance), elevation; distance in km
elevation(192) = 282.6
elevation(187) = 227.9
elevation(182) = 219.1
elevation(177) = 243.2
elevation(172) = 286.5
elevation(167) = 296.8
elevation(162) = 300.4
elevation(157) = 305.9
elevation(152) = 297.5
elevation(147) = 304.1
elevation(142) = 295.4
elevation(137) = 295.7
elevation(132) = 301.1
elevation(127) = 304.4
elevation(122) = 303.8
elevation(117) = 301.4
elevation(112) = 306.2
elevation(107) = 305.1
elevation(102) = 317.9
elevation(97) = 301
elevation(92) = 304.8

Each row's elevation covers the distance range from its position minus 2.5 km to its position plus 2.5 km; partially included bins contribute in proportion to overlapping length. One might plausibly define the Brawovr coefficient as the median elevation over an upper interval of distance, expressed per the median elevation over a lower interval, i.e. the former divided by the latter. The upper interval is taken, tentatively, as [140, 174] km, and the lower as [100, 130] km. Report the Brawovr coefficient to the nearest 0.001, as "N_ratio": 0.976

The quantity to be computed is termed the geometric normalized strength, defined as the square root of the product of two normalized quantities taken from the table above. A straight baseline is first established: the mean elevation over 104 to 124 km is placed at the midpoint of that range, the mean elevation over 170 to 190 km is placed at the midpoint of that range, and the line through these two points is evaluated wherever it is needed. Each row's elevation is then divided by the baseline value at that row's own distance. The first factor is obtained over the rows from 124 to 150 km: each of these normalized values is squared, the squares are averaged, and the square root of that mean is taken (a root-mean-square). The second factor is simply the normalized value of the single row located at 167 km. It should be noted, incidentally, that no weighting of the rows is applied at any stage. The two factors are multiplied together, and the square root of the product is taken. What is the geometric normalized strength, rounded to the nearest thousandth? 1.109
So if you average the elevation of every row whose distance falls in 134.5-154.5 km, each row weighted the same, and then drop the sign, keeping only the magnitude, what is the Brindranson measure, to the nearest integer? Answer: 298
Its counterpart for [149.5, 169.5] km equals 300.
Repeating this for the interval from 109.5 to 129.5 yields 304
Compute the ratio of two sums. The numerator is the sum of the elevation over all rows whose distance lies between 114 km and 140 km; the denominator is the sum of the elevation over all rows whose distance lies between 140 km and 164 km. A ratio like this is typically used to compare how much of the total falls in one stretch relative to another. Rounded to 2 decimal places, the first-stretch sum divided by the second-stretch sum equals 1.00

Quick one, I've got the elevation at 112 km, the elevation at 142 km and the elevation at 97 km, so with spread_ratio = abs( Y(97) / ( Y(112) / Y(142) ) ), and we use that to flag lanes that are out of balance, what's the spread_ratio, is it 290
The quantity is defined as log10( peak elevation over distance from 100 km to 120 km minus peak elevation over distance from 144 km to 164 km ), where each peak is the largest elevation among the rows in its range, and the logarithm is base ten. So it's 1.08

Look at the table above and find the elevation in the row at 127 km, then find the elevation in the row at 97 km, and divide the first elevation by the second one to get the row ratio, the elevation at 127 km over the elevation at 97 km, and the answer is 1.01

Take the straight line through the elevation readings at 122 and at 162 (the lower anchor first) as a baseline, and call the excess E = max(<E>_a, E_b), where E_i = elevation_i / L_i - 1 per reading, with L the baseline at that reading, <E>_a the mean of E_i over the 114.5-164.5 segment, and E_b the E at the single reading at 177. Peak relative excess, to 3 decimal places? -0.004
